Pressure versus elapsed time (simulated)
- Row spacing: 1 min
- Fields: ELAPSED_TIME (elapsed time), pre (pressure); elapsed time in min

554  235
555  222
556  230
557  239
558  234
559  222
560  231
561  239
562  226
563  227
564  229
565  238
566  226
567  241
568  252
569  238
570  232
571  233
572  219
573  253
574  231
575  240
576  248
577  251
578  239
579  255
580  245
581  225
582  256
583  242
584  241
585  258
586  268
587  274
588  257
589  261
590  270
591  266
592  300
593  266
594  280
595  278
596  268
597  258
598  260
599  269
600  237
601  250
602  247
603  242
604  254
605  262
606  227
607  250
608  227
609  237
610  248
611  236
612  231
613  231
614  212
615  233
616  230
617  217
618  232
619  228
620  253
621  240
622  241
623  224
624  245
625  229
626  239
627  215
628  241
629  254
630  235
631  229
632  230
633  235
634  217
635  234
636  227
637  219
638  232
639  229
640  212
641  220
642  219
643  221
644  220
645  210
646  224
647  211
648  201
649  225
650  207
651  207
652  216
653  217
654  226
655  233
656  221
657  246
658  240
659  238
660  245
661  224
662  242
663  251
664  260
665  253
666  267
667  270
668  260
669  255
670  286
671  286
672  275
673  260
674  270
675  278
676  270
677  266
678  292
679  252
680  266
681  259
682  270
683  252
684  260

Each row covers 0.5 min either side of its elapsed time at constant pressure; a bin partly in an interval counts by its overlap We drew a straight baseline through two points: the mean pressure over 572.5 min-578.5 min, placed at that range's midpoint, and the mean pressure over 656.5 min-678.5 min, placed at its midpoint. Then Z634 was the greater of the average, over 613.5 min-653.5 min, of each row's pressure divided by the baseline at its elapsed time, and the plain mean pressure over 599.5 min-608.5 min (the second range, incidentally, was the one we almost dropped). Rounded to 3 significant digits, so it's 244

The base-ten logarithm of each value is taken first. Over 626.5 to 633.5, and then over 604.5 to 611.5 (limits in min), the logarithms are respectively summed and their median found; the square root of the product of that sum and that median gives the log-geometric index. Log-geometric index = 6.28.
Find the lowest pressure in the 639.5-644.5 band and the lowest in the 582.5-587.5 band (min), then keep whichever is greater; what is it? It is 241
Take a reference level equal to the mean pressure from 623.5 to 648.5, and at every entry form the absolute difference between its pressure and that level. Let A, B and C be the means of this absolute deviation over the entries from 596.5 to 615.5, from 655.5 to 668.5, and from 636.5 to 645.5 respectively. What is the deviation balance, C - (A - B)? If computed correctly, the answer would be 12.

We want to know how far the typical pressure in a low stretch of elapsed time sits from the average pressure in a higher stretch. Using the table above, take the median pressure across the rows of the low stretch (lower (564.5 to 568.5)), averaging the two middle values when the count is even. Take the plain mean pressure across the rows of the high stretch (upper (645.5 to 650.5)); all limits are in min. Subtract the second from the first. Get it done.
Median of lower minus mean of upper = 26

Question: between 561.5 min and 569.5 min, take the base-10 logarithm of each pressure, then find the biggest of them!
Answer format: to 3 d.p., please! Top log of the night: 2.401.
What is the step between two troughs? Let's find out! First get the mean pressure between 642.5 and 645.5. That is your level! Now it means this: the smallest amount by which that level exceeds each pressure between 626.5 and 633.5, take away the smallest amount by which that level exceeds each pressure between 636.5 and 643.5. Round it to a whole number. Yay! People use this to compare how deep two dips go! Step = -22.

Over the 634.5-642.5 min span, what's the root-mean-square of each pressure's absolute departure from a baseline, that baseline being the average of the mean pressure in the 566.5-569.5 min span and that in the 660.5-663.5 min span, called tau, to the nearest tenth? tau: 18.7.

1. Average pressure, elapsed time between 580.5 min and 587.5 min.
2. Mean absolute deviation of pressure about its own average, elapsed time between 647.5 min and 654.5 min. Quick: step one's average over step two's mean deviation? 32.2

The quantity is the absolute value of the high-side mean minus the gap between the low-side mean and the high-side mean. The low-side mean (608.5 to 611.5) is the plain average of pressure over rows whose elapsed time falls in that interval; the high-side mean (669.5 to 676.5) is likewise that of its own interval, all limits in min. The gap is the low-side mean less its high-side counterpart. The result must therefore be 310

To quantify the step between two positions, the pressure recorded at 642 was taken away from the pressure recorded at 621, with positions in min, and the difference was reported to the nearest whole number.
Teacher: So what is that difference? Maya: 21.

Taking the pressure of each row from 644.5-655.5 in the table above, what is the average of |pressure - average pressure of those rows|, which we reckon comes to 8.1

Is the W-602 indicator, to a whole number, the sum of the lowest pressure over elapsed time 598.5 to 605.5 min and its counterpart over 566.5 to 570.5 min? 469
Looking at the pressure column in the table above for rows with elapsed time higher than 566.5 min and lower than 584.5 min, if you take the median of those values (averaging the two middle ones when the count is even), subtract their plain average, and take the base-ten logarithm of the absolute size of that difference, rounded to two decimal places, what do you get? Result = -0.78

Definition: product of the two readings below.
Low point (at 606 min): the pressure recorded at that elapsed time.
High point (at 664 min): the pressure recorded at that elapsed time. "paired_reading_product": 59020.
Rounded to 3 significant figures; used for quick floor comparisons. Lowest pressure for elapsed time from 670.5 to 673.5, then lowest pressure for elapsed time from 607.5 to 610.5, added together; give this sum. 487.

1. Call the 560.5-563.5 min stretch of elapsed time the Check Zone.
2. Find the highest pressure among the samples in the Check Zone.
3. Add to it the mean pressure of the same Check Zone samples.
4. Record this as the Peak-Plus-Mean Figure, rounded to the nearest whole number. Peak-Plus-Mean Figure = 470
